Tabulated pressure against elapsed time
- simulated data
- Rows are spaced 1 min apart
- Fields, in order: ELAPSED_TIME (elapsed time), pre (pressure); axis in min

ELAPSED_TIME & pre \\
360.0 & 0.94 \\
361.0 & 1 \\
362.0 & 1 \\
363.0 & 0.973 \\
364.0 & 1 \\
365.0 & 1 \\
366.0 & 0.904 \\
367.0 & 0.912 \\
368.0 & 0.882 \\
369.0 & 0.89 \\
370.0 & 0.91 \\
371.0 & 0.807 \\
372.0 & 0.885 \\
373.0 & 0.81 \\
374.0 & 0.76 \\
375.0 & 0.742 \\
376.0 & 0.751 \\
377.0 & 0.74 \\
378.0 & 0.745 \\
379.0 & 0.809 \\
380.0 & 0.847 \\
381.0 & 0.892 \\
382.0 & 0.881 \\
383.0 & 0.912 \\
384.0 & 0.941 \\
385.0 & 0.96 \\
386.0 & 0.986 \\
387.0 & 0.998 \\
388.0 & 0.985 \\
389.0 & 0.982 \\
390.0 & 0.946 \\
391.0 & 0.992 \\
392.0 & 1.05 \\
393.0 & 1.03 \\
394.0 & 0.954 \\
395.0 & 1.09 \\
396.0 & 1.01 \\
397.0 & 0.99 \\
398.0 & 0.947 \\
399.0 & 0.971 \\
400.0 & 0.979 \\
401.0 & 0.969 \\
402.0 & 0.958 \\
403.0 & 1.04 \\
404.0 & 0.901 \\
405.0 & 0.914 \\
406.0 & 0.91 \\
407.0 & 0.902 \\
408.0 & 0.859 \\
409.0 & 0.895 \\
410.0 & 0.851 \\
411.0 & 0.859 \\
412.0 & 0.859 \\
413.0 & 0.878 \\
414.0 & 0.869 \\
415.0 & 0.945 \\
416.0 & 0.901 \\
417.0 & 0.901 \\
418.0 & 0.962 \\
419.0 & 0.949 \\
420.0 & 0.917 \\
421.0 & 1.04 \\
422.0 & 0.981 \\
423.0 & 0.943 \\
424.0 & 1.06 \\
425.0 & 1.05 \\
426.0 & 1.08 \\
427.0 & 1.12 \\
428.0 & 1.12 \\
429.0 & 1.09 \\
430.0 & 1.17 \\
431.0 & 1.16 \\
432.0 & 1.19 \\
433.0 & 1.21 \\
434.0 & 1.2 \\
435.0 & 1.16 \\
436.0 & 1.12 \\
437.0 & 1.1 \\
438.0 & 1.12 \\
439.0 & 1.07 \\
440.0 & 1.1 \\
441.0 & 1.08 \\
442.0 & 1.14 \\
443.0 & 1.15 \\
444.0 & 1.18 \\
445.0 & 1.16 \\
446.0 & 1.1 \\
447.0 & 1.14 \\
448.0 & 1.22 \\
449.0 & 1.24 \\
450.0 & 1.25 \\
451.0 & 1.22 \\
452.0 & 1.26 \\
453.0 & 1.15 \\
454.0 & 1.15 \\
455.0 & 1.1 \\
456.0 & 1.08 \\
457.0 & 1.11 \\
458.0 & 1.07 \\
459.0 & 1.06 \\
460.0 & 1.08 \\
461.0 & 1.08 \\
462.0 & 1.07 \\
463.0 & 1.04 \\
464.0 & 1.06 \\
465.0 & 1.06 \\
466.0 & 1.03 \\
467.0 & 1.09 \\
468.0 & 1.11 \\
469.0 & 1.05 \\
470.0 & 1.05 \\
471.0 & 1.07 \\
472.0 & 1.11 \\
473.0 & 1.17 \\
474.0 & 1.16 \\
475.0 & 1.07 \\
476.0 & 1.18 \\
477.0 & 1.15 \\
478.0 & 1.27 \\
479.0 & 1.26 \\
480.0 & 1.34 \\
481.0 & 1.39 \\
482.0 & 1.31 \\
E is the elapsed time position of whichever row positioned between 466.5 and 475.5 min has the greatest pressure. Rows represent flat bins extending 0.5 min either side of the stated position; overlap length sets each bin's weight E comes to 473.0 min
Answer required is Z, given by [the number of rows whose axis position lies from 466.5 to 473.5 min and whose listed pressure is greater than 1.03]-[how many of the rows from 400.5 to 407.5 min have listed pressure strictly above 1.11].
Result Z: 7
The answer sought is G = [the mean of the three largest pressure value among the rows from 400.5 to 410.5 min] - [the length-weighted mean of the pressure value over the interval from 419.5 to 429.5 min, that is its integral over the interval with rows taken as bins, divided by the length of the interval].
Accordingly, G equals -0.1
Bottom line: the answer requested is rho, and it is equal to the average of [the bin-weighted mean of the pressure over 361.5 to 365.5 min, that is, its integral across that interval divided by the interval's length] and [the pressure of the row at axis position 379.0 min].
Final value 0.90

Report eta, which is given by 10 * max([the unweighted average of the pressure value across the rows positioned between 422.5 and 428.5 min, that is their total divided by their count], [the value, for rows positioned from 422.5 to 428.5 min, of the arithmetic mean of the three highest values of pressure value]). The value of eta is 11.1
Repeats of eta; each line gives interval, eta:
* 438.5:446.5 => 11.6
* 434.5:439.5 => 11.3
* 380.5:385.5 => 9.4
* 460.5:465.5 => 10.7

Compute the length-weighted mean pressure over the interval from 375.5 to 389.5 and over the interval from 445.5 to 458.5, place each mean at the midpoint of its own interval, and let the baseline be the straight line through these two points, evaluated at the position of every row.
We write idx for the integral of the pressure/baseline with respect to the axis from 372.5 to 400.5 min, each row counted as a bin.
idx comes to 28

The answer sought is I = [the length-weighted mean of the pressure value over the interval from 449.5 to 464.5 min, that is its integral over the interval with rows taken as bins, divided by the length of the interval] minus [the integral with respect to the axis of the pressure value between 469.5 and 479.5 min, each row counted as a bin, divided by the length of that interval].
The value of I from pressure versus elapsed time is -0.03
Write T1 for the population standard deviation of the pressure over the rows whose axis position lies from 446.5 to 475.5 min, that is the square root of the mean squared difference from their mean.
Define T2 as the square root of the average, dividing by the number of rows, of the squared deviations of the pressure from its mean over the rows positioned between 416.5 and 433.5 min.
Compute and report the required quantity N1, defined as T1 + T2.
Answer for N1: 0.16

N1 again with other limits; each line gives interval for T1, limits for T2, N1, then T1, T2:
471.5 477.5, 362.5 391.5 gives 0.12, 0.04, 0.09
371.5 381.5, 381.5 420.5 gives 0.11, 0.06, 0.06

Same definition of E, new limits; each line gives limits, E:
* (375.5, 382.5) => 381.0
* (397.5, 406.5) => 403.0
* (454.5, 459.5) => 457.0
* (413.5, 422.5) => 421.0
